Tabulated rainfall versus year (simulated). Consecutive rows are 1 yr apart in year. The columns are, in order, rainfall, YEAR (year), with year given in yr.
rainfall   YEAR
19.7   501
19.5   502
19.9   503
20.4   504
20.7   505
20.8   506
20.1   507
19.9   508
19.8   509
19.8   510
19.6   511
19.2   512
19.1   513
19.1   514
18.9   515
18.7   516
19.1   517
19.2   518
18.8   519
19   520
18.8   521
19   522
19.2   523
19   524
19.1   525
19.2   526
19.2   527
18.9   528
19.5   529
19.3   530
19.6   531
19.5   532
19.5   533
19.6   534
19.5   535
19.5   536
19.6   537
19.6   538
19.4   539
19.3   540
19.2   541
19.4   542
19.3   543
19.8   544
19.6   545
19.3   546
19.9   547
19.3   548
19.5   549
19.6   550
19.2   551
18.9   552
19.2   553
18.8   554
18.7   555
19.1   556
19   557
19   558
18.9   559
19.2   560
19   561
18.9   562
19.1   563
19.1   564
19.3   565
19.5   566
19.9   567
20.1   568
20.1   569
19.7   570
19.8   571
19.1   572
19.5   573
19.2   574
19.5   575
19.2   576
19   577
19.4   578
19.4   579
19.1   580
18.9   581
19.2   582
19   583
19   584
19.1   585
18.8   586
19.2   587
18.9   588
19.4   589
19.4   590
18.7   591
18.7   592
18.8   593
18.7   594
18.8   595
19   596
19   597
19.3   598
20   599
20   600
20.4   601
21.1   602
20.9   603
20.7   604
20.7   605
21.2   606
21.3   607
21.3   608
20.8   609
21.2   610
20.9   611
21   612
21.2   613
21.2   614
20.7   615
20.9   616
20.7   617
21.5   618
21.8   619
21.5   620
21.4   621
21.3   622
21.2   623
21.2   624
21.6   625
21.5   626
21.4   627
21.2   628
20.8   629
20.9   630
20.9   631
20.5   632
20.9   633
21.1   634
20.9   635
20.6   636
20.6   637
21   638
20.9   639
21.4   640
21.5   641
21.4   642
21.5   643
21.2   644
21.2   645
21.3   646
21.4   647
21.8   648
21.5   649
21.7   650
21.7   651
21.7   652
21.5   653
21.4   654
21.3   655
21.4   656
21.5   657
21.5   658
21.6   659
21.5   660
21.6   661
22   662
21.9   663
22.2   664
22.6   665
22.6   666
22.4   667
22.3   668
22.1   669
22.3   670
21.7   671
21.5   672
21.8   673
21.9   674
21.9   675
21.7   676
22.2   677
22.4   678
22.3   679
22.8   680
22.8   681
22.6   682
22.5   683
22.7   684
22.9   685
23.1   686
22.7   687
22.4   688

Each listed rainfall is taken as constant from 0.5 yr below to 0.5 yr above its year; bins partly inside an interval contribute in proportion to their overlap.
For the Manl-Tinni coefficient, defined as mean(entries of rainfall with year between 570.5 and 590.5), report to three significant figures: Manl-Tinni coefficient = 19.2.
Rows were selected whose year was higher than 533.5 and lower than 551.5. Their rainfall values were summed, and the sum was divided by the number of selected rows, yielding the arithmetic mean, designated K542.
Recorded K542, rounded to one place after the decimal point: 19.5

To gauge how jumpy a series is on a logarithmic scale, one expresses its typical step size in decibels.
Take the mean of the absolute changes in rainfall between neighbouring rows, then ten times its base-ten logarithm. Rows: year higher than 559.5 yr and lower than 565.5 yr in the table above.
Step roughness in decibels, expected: -8.5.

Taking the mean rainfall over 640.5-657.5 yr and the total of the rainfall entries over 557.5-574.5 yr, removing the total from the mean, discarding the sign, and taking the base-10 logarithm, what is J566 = 2.488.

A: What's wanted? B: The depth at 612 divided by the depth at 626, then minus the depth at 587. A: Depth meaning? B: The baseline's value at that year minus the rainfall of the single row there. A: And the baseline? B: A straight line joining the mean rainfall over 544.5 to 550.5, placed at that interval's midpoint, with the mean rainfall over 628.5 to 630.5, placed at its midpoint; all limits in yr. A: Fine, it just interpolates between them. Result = -0.4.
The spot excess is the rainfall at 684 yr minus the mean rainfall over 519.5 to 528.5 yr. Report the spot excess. 3.7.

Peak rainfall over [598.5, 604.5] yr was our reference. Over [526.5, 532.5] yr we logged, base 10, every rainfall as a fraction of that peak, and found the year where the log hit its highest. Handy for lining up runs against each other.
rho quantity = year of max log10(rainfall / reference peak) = 531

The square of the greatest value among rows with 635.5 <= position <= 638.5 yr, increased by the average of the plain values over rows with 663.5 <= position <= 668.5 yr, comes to 463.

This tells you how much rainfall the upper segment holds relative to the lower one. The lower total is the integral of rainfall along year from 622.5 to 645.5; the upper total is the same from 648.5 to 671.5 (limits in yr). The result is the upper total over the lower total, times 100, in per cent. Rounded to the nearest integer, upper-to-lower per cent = 103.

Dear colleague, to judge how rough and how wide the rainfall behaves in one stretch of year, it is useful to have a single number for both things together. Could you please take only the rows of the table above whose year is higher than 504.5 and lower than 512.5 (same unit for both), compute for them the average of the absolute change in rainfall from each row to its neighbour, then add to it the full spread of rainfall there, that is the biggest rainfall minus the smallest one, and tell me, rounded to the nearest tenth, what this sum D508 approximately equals 1.8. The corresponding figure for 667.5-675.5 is 1.0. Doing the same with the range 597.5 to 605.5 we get 2.1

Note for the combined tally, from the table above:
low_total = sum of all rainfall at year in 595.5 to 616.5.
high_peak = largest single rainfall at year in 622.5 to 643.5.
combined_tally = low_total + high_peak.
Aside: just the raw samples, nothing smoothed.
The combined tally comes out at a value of 454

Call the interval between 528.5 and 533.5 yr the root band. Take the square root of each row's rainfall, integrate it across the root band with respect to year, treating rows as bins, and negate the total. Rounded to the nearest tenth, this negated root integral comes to -22.1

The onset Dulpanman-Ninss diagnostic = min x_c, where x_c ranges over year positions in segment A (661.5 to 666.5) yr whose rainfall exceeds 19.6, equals 662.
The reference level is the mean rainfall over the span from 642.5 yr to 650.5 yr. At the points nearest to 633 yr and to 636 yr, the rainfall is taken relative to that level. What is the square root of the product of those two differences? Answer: 0.68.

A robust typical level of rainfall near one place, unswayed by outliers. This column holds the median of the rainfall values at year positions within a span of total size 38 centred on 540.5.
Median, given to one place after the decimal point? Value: 19.3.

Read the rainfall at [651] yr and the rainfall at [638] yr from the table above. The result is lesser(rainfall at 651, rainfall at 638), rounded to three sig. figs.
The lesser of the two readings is 21.0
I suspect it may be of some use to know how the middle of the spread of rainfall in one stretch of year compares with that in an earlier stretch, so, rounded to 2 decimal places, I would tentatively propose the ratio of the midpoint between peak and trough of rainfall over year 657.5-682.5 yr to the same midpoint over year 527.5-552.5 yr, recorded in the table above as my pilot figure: 1.14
